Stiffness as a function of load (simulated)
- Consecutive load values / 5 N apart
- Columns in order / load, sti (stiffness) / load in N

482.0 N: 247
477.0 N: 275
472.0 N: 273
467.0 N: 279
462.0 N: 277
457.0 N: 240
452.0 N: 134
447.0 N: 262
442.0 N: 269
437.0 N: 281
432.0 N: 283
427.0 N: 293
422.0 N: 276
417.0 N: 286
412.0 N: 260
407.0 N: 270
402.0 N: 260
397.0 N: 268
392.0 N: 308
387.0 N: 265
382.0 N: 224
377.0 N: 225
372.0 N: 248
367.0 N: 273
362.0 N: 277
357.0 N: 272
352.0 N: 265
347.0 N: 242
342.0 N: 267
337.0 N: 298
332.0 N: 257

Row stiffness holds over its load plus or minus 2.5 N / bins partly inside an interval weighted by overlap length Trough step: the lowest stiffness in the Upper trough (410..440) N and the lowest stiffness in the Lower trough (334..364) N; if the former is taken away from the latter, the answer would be -18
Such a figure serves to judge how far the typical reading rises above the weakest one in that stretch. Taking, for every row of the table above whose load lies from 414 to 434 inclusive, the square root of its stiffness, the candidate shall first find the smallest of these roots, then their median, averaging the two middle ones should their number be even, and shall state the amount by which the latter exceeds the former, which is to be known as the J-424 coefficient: 0.25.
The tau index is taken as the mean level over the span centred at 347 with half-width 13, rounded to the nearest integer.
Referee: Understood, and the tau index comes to 269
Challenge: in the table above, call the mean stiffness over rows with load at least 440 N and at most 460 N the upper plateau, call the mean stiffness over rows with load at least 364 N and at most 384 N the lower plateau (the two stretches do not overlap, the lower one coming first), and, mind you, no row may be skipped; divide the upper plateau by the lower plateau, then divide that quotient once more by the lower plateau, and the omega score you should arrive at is 0.0038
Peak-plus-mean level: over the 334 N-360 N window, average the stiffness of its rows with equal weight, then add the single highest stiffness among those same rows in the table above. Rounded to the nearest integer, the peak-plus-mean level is 567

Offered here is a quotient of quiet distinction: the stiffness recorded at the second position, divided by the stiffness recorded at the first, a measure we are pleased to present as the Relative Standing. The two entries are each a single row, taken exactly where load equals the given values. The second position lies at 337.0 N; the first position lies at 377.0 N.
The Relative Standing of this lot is 1.32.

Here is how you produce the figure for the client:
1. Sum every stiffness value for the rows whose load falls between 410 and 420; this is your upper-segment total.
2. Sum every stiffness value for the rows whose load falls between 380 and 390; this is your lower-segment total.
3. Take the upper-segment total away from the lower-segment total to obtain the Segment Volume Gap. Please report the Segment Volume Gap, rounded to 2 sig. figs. -57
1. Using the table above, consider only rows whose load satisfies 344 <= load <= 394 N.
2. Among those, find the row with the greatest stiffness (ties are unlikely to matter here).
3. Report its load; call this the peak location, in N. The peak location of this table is 392.0 N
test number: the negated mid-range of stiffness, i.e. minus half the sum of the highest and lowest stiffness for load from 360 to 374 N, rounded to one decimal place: -262.5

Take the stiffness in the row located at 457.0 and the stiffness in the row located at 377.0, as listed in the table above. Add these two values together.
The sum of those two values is 465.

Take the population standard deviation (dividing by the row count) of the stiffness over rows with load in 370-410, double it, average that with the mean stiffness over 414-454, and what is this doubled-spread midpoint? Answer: 156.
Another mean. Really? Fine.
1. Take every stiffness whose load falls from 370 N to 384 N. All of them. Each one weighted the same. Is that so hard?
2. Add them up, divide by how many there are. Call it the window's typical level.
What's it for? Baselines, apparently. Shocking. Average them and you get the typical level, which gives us 232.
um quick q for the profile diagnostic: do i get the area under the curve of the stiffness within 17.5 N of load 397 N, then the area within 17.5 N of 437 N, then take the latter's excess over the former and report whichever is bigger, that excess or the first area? 9275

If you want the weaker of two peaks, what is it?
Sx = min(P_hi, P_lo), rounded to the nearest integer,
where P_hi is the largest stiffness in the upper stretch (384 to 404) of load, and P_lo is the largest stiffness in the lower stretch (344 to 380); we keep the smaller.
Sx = 277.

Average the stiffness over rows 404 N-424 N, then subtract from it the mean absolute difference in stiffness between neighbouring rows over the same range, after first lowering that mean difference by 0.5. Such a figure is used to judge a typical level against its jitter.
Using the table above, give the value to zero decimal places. 258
